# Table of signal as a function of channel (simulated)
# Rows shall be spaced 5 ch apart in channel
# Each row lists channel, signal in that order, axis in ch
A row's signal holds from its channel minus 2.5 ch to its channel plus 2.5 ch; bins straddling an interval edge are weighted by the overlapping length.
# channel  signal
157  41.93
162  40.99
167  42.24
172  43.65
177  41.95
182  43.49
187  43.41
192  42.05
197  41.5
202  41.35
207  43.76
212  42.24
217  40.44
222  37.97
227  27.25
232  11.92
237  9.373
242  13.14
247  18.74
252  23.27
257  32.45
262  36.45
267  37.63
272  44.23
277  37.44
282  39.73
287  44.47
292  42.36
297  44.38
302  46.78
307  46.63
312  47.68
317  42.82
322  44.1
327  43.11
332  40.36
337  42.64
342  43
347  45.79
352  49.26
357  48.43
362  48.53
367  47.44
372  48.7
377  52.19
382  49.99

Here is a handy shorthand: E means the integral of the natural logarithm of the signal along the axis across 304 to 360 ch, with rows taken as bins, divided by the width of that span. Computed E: 3.80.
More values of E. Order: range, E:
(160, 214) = 3.75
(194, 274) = 3.34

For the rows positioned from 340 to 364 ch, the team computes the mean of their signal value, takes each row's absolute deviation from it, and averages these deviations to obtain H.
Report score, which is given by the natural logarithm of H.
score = 0.7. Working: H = 2.09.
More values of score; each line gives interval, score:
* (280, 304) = 0.7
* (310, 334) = 0.6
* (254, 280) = 1.0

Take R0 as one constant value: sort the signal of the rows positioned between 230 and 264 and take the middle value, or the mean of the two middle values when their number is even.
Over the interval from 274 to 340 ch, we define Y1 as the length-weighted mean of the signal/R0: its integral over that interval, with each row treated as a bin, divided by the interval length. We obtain 2.31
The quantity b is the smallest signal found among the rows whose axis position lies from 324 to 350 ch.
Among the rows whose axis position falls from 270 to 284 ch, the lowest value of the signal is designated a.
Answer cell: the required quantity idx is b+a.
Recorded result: 78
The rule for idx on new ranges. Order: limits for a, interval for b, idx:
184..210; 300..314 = 88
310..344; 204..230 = 68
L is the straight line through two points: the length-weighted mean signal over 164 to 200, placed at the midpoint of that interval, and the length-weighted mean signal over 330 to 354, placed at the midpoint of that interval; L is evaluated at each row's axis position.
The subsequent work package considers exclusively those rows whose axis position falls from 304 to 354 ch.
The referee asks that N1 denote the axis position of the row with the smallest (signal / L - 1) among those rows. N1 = 332 ch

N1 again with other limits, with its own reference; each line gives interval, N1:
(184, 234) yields 232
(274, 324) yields 277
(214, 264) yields 237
